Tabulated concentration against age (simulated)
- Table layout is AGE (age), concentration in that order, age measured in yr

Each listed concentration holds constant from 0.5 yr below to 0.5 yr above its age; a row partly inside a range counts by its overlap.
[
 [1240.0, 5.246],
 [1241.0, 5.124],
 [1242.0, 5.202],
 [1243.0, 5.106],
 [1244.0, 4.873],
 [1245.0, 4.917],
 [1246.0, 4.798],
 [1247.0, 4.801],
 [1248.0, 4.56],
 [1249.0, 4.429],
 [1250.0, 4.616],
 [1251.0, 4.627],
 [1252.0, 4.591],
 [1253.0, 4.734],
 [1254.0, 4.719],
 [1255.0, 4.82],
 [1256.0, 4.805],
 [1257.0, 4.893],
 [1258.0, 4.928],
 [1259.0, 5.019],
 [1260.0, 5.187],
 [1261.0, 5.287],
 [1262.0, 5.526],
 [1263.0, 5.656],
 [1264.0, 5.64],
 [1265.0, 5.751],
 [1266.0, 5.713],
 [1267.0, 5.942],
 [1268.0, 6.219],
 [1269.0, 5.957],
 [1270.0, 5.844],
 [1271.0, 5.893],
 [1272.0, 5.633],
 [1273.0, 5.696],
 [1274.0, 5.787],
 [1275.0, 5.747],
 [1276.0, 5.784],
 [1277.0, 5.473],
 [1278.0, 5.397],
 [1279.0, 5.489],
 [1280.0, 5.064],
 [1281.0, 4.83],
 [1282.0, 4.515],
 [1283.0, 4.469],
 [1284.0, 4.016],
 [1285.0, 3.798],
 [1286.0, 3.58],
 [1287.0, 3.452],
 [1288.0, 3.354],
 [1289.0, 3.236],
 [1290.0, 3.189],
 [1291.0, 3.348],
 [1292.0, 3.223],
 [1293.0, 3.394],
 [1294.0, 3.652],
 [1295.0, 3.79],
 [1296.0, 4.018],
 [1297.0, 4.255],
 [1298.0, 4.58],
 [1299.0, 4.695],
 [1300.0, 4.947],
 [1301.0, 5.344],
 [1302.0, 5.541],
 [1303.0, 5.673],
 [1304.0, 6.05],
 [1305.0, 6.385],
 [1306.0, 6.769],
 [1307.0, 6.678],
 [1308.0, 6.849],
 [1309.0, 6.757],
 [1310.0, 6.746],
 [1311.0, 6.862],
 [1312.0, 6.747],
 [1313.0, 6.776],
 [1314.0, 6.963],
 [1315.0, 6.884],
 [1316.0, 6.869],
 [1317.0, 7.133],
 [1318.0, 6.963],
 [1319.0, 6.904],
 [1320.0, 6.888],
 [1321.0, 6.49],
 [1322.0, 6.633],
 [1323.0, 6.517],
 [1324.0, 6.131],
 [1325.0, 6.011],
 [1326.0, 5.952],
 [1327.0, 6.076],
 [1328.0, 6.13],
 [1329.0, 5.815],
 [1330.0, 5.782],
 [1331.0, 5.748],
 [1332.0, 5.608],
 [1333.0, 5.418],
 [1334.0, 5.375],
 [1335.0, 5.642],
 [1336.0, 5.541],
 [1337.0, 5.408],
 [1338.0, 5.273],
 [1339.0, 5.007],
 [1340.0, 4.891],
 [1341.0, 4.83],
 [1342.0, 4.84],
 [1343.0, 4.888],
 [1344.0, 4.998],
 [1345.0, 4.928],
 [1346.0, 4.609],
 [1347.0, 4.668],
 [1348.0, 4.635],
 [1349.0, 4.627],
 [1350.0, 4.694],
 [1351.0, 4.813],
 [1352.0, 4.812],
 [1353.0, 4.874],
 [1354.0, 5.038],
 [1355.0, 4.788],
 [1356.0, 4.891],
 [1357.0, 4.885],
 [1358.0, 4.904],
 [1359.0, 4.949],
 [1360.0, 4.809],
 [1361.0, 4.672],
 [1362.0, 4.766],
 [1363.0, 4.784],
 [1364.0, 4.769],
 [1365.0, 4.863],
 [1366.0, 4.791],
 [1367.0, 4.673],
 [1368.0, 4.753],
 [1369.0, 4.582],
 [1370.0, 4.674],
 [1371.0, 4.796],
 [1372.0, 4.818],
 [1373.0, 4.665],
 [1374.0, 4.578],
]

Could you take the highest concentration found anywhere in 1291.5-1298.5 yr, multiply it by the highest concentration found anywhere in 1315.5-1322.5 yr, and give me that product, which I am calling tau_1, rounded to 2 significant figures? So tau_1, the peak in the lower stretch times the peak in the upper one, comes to 33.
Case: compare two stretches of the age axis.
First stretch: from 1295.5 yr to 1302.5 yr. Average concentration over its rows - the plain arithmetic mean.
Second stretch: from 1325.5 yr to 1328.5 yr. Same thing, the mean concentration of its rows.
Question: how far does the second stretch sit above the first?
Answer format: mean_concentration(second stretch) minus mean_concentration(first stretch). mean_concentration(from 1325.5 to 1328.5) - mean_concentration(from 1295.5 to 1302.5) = 1.3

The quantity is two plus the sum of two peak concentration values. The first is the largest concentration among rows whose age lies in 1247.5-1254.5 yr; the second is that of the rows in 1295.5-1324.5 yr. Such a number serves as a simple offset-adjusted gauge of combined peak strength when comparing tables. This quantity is 13.9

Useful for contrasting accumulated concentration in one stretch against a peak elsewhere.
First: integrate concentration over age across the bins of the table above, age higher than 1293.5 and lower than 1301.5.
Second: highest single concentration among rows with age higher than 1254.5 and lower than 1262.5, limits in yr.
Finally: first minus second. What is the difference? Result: 30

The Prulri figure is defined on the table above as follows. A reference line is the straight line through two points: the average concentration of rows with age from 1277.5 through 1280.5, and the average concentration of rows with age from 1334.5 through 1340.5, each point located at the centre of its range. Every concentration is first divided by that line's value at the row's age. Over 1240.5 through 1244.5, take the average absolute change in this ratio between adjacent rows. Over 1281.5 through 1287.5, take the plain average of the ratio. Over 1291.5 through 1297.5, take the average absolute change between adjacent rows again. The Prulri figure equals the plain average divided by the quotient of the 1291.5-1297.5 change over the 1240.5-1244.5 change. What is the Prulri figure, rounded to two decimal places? 0.49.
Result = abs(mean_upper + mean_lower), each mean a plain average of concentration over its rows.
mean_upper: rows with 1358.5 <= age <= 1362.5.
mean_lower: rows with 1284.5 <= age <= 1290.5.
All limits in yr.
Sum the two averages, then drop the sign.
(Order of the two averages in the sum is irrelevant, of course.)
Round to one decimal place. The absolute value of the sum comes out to 8.2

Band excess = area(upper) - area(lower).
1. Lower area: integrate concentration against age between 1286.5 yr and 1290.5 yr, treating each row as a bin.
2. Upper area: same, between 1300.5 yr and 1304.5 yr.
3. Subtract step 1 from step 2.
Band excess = 9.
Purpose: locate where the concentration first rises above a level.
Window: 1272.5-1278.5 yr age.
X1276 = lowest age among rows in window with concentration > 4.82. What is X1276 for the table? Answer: 1273.0 yr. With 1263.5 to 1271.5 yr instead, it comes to 1264.0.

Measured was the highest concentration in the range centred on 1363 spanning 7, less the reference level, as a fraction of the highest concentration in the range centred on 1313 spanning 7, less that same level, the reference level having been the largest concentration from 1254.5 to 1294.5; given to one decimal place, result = -1.8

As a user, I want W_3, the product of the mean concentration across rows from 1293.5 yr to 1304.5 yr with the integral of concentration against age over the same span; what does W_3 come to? 251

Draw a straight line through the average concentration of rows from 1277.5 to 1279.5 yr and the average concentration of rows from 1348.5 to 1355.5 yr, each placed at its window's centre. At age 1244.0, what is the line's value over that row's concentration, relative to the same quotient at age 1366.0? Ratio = 1.20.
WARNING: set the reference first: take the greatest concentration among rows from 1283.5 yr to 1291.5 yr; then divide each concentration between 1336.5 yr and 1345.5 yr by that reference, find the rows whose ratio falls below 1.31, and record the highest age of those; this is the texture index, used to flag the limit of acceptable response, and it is 1345.0 yr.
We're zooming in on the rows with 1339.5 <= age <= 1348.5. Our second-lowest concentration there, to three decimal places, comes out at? 4.635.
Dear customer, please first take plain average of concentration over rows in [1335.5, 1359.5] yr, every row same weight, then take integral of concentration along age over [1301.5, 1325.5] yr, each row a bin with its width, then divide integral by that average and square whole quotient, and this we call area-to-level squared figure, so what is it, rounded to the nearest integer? 1039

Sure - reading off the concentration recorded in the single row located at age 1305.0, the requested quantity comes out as 6.385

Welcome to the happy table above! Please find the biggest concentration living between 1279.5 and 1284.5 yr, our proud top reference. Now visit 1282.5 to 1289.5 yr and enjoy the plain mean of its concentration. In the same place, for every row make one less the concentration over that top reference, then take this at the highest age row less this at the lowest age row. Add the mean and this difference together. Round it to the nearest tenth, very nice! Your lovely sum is 3.9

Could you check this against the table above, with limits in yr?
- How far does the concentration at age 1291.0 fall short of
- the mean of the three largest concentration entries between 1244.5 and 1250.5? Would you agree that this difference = 1.5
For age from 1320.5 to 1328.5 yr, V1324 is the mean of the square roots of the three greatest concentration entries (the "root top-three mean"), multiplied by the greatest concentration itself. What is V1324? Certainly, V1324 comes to 17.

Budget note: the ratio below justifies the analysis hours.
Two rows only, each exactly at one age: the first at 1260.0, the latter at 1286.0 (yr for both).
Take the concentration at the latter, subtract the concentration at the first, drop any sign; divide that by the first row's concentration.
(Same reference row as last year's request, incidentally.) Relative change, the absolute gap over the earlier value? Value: 0.31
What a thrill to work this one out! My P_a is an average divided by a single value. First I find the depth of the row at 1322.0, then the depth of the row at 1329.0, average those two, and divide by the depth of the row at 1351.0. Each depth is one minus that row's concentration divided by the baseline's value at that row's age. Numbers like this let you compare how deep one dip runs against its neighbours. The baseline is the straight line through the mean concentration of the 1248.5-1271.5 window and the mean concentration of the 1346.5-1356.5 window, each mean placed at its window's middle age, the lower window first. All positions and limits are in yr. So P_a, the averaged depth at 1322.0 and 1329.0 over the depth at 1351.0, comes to 48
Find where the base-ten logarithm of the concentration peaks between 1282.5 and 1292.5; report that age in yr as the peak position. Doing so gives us 1283.0 yr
